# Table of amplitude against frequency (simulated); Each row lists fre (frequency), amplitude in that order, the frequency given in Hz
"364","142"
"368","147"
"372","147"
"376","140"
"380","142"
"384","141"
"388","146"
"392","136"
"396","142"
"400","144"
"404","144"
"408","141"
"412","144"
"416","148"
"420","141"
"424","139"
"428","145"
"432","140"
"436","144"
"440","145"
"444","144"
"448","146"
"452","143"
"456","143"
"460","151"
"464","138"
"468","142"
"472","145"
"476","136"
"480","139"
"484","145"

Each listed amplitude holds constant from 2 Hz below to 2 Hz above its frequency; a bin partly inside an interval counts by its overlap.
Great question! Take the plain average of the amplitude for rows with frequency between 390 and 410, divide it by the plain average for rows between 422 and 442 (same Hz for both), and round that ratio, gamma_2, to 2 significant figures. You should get 0.99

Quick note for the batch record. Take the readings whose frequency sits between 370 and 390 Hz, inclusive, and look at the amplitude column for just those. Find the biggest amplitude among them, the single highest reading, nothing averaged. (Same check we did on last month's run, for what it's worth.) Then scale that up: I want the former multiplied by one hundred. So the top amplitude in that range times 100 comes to 14700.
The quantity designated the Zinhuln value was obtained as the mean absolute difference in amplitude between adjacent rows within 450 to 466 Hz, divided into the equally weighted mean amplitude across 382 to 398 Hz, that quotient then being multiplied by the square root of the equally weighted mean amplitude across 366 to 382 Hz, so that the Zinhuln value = 242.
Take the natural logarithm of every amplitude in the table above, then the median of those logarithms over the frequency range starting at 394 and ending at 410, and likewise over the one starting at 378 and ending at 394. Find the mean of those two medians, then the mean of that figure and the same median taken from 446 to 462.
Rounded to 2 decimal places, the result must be 4.97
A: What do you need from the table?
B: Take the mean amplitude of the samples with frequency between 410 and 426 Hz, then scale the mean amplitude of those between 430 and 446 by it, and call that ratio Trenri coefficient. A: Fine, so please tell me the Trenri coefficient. 1.00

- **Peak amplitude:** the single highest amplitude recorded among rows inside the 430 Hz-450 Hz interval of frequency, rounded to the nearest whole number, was 146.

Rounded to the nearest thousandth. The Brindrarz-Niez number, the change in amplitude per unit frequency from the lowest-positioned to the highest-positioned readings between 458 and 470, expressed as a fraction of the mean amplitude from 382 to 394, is -0.008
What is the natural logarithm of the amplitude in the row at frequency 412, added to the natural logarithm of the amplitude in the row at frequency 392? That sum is 9.88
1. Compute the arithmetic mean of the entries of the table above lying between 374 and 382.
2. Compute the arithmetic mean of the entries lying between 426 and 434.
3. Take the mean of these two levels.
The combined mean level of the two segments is 142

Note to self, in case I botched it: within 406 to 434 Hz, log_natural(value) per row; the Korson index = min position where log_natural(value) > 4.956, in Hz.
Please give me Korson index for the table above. 412 Hz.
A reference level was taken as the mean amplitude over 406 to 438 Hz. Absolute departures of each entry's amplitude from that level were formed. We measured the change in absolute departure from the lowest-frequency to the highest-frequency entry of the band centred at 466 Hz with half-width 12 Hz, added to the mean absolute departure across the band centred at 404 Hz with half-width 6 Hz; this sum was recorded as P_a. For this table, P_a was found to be 7.9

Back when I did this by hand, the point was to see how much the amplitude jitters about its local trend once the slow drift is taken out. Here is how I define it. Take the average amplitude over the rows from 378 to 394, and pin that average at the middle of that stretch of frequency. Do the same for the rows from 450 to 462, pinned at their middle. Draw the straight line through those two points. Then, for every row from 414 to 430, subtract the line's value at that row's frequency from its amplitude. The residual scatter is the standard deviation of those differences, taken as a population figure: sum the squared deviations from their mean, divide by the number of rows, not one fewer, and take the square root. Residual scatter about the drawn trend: 3.6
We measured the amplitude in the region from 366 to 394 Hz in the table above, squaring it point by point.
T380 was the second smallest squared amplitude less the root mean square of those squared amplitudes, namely -811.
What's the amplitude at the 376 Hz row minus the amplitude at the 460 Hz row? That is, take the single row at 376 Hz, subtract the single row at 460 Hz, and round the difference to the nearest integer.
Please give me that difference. -11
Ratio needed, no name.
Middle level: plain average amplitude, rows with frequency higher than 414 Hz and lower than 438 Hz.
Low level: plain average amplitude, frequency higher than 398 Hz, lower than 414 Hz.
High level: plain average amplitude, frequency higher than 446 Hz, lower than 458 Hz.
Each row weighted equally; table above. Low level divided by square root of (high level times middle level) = 0.999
